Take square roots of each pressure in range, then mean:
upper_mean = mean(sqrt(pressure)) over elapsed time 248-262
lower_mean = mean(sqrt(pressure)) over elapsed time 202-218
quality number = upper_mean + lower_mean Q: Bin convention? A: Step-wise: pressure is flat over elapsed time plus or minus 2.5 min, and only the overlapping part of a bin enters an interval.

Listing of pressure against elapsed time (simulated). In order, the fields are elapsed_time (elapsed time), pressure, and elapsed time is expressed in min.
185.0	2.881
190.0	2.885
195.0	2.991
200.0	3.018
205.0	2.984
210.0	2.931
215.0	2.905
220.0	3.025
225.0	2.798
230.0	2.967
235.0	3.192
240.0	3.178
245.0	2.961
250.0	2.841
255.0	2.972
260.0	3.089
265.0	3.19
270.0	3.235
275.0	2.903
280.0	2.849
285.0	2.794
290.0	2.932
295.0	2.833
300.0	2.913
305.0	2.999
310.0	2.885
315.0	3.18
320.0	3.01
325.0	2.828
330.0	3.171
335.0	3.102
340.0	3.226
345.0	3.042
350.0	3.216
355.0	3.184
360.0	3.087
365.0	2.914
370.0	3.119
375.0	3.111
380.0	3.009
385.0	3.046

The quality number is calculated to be 3.44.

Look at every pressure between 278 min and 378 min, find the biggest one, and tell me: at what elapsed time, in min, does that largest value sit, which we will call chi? 340.0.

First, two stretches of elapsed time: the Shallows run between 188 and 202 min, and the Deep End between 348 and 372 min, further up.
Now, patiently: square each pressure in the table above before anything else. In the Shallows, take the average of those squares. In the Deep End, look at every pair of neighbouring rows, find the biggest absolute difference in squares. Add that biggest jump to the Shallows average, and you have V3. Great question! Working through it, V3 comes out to 10.0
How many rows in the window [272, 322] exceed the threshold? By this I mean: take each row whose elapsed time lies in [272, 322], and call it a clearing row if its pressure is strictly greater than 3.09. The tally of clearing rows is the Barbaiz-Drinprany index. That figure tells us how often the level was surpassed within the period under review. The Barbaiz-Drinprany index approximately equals 1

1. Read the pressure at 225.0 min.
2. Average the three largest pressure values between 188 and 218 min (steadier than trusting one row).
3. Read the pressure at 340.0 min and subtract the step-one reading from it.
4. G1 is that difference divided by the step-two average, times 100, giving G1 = 14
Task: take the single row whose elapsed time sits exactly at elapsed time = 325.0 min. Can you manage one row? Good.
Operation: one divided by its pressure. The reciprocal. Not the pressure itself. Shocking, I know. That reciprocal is 0.354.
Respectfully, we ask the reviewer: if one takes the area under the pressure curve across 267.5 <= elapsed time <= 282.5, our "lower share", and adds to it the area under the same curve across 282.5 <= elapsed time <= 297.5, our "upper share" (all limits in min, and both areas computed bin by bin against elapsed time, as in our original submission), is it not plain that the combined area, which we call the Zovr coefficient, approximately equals 88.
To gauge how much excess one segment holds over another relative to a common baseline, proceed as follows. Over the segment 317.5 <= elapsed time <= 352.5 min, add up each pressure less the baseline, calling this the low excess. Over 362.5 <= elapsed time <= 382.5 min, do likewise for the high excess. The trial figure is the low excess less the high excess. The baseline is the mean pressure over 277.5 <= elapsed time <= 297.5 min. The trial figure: 0.89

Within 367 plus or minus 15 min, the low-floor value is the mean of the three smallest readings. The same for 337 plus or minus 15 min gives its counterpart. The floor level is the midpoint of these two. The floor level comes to 3.00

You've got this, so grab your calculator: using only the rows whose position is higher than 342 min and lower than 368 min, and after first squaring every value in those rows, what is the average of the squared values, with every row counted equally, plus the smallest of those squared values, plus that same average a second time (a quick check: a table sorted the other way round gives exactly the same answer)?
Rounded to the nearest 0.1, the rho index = 27.6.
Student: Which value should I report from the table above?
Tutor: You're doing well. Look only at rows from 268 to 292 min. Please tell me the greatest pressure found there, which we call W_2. 3.235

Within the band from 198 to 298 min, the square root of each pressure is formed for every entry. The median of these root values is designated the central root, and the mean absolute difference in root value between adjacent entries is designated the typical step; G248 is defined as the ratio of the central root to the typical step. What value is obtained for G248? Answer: 50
